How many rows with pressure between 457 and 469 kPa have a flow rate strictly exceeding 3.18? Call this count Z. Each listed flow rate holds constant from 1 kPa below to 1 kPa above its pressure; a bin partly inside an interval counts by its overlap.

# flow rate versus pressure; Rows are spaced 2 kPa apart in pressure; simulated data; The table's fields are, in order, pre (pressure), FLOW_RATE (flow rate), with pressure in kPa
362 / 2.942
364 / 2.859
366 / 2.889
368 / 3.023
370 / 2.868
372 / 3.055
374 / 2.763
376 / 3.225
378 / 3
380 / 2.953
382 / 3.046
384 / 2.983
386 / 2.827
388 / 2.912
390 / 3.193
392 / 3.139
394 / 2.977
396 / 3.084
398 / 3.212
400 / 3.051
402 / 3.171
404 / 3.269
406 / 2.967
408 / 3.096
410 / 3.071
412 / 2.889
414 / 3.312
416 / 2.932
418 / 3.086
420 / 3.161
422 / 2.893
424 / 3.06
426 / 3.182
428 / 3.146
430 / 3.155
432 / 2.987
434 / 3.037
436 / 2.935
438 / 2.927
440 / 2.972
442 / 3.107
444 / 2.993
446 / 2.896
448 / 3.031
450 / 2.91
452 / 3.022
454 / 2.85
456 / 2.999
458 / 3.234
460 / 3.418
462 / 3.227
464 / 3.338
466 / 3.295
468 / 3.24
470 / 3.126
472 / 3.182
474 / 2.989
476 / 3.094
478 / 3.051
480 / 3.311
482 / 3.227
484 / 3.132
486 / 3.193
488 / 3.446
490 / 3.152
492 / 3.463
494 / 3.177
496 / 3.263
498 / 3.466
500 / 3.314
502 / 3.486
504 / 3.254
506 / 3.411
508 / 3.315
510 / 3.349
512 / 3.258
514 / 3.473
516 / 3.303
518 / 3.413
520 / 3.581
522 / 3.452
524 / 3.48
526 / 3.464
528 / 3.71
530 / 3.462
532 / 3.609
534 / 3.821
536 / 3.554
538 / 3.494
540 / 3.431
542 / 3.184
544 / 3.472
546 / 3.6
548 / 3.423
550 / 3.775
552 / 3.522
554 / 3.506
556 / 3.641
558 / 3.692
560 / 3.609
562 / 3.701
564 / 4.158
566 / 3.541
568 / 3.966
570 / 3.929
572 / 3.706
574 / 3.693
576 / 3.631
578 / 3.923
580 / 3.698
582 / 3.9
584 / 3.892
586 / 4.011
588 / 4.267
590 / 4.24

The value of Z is 6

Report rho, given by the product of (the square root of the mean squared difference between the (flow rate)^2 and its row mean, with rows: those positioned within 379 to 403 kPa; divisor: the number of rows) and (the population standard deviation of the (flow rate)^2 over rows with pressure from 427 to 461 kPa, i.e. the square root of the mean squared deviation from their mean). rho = 0.60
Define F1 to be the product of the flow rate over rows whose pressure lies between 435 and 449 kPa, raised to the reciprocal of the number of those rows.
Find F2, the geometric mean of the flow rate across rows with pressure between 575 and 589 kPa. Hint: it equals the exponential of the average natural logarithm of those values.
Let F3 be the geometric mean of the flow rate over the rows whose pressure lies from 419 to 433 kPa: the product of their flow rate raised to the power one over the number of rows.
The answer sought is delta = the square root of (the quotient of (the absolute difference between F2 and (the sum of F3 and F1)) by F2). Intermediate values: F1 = 2.98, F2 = 3.9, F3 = 3.08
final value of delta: 0.74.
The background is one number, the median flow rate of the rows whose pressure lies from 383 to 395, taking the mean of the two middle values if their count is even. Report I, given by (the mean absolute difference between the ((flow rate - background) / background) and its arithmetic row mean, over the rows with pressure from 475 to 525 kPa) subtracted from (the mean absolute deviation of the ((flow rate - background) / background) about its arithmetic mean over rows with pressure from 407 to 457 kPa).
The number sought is -0.009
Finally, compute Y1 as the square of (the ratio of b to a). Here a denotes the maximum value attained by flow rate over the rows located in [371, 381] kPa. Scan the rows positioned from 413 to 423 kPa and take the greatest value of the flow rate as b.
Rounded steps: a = 3.225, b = 3.312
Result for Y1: 1.05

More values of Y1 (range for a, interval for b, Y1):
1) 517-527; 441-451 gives 0.75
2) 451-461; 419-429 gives 0.87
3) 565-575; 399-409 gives 0.68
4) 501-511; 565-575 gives 1.29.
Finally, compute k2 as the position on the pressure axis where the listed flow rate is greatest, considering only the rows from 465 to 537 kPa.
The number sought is 534 kPa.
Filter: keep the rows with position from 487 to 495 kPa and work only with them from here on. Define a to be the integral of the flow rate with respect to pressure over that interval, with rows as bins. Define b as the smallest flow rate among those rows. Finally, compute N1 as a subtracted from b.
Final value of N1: -23.32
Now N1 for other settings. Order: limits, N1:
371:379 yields -21.32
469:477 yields -21.79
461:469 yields -22.97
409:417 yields -21.52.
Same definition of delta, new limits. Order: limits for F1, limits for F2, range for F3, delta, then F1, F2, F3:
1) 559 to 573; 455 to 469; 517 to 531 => 1.12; 3.80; 3.2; 3.51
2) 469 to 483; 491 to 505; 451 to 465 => 0.94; 3.14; 3.3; 3.15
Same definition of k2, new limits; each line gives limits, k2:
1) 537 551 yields 550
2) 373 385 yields 376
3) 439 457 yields 442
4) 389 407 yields 404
